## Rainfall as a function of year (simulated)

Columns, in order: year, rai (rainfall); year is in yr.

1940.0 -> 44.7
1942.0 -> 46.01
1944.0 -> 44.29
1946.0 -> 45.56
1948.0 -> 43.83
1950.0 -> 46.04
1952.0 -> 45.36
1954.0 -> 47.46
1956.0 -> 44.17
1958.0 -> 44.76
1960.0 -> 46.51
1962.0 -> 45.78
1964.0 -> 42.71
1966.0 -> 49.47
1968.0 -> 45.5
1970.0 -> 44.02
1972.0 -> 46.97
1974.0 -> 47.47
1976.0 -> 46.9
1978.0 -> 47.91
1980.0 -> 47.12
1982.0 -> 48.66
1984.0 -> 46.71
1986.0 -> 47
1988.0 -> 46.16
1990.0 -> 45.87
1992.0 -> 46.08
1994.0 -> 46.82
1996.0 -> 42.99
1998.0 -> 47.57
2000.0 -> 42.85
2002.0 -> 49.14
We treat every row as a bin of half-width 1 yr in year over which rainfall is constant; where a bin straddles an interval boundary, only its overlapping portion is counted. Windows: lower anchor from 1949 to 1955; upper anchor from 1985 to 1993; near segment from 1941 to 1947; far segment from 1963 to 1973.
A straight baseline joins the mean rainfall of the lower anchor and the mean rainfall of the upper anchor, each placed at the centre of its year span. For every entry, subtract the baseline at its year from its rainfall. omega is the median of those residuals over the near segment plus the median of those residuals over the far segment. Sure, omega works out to -1.5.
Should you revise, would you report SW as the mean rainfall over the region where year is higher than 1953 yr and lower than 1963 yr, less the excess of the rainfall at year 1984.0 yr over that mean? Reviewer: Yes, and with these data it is 44.8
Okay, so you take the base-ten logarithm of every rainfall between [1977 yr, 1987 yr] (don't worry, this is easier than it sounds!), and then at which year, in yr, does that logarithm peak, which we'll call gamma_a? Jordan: 1982.0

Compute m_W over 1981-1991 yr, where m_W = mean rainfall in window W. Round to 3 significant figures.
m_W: 46.9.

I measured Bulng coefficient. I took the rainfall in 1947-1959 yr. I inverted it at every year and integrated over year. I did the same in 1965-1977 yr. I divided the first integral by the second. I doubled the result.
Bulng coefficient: 2.06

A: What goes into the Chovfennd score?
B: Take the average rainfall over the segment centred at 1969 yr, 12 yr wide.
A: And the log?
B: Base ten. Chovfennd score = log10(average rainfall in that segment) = 1.66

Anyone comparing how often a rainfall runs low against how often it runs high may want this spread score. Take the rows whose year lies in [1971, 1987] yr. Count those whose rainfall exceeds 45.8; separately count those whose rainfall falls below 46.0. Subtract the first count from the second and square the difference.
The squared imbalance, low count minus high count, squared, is 64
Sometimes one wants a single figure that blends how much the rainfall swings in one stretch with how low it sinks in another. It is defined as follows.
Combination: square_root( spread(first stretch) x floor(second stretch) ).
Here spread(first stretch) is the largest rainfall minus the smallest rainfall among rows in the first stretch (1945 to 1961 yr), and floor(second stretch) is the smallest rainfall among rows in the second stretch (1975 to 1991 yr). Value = 12.9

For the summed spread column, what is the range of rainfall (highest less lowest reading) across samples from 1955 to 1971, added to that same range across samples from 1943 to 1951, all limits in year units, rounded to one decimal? 9.0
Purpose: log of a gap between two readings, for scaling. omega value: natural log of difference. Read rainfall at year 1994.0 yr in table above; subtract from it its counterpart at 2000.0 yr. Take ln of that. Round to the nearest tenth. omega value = 1.4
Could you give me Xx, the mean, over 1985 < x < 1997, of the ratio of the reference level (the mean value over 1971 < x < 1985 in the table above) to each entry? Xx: 1.04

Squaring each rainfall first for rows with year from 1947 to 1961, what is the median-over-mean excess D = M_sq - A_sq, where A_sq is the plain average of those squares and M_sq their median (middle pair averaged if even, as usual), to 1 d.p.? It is -9.4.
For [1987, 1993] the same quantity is 4.0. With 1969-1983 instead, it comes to 8.8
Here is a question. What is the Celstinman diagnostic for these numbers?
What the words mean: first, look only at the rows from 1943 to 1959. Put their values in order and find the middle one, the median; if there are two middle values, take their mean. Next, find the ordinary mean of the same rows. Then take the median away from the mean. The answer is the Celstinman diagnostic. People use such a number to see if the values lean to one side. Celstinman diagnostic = 0.12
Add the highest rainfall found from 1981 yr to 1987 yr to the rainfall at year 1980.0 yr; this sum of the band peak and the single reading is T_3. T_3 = 95.8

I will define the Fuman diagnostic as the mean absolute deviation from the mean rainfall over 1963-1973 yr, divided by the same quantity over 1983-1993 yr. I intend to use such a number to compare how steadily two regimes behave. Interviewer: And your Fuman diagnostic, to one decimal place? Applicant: 5.1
